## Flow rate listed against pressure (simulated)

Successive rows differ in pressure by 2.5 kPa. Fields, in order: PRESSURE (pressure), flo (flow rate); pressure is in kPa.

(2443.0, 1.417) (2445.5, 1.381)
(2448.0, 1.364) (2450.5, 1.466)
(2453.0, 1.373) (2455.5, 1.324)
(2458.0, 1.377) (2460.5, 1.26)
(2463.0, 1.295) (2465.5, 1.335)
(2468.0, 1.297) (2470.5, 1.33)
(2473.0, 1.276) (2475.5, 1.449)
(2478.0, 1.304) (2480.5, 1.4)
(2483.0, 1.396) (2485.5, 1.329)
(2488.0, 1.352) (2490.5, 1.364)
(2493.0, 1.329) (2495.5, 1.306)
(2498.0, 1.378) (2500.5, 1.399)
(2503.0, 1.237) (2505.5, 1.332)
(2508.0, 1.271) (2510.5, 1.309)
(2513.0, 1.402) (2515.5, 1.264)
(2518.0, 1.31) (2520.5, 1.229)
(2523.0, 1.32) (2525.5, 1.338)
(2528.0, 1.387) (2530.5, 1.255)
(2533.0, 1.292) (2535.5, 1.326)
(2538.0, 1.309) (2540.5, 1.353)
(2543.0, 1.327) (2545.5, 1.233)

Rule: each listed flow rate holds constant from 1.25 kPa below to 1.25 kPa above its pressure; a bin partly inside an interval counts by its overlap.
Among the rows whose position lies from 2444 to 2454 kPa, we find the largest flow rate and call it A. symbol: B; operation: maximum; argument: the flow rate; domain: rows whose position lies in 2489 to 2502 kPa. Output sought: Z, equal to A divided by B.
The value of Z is 1.05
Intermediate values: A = 1.466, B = 1.399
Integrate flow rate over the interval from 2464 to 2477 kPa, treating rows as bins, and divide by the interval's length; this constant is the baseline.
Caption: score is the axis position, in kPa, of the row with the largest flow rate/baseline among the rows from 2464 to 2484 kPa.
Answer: 2475.5 kPa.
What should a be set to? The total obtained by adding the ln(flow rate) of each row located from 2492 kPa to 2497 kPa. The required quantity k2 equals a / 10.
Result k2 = 0.0551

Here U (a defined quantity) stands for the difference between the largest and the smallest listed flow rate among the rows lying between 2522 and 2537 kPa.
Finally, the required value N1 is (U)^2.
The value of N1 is 0.017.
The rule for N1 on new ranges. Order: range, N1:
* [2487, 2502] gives 0.009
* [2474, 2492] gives 0.021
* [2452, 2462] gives 0.014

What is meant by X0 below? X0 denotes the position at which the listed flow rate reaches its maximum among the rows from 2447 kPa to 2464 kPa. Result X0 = 2450.5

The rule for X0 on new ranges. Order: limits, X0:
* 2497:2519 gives 2513.0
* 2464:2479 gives 2475.5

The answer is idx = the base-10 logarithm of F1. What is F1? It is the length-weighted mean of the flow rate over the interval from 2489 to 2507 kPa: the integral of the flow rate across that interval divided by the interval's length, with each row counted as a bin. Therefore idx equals 0.125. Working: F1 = 1.33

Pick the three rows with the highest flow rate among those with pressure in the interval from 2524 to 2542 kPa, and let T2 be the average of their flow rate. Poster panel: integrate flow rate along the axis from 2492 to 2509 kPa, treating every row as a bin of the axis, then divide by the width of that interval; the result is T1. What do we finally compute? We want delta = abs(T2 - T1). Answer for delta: 0.04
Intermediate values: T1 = 1.32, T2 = 1.36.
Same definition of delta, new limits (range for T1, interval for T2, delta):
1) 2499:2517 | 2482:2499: 0.06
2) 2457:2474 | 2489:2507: 0.07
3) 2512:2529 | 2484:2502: 0.06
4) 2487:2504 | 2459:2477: 0.03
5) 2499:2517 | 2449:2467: 0.09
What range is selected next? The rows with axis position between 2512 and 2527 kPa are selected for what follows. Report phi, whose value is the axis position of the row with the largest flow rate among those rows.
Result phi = 2513.0 kPa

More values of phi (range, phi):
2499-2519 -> 2513.0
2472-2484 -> 2475.5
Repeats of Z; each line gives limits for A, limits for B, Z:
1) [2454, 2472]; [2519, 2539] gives 0.99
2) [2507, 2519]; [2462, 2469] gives 1.05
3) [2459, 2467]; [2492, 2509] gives 0.95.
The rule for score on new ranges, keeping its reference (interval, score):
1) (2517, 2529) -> 2528.0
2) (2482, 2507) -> 2500.5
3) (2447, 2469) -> 2450.5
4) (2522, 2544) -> 2528.0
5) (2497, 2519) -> 2513.0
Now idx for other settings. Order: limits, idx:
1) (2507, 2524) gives 0.114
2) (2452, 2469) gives 0.121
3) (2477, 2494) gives 0.132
